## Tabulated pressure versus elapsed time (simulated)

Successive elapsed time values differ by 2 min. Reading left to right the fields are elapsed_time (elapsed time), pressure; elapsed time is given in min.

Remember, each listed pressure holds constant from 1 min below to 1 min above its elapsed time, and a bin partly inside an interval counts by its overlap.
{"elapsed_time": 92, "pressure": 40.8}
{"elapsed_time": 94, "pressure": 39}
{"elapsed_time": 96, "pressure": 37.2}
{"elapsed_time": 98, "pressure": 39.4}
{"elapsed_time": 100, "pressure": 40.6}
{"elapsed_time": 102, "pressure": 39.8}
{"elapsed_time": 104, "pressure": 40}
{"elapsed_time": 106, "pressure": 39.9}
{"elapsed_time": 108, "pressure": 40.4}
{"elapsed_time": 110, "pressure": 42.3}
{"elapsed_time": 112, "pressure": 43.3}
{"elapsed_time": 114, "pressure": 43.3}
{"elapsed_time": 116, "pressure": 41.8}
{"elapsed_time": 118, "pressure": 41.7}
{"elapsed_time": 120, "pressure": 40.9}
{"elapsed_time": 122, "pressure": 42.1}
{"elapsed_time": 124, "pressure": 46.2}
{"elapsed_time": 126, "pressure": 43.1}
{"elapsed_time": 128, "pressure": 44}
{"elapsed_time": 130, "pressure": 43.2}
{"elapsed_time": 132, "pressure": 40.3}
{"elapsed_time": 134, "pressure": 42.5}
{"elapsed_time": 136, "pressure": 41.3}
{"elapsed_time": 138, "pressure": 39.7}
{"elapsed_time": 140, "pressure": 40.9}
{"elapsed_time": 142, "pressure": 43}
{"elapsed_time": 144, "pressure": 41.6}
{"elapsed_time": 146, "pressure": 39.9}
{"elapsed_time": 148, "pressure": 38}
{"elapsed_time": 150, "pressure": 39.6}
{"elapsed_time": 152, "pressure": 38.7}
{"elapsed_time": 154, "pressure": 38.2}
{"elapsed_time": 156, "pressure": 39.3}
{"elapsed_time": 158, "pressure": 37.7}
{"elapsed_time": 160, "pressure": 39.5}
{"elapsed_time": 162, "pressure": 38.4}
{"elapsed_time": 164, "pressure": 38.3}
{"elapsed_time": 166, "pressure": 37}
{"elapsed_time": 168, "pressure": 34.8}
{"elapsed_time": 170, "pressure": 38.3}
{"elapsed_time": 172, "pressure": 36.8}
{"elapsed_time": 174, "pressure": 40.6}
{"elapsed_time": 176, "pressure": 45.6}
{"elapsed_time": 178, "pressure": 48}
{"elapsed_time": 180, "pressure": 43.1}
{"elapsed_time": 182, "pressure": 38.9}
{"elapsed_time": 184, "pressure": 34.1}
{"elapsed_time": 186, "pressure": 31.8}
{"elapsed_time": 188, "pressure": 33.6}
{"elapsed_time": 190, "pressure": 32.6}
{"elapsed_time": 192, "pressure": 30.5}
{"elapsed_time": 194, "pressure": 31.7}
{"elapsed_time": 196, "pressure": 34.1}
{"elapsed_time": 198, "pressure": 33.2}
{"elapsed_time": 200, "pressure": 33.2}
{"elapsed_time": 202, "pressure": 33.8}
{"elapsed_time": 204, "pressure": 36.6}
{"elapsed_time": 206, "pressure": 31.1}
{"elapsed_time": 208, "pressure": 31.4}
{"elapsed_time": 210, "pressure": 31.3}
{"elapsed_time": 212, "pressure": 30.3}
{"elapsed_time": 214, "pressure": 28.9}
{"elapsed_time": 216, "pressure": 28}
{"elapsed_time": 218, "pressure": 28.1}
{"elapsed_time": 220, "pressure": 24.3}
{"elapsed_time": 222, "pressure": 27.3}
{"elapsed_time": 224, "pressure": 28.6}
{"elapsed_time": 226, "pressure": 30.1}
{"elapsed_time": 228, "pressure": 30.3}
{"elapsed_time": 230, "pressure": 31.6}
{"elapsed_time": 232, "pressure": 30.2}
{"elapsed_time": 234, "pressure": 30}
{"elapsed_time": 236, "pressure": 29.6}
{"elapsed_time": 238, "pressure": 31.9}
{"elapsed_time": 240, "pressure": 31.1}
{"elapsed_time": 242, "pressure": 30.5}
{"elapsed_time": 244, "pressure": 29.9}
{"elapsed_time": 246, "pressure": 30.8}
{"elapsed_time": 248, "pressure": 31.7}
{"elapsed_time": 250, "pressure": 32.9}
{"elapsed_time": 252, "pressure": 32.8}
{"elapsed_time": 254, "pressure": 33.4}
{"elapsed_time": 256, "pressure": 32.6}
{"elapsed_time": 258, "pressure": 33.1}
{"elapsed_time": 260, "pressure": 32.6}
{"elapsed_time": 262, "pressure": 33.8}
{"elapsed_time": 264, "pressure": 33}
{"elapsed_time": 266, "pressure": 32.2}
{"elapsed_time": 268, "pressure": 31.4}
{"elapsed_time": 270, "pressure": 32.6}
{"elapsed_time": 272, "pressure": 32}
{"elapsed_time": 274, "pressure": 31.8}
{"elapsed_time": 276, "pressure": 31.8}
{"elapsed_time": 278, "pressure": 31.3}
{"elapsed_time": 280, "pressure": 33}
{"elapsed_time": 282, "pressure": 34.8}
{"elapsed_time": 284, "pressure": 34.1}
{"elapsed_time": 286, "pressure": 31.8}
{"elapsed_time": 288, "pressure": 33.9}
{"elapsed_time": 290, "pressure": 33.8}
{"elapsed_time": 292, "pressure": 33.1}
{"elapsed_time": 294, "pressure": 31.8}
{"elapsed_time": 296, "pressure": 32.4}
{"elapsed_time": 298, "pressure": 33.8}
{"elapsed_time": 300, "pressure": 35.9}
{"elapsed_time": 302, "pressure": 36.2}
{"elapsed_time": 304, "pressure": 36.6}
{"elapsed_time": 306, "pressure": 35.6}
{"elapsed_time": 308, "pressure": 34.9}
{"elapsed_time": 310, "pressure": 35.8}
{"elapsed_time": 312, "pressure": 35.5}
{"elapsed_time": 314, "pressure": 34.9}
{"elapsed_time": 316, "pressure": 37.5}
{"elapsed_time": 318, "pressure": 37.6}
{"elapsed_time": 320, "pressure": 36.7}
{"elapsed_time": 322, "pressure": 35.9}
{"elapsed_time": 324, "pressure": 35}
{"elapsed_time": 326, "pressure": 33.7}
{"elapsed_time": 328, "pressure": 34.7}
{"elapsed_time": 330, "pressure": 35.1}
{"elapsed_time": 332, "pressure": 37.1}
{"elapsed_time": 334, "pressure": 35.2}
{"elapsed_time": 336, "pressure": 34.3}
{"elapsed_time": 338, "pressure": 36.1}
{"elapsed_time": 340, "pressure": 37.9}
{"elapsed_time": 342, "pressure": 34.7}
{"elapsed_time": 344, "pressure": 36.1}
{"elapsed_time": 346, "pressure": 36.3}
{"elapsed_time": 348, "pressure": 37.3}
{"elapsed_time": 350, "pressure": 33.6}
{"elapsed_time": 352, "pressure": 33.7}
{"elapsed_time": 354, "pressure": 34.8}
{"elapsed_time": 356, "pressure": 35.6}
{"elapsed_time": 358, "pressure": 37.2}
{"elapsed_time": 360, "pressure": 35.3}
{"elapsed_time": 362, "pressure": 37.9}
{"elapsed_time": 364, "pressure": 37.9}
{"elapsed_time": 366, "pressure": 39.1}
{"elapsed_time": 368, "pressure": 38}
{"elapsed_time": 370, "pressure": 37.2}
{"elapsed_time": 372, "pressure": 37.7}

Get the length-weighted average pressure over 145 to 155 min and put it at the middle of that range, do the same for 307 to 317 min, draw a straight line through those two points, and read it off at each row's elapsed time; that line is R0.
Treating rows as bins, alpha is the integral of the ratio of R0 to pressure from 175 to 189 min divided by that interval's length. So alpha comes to 1.00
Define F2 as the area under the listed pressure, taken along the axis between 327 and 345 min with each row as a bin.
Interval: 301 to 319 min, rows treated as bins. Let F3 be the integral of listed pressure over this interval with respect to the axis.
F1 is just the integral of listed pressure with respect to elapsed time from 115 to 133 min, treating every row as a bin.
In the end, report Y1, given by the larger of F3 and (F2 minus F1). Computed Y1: 649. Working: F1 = 767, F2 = 642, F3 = 649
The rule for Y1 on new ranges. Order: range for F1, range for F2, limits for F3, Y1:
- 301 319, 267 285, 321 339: 634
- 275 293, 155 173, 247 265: 592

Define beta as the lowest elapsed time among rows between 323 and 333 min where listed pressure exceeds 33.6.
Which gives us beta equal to 324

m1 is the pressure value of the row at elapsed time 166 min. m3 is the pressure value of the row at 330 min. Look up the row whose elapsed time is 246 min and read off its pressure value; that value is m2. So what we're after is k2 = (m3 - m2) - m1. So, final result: -32.7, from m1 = 37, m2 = 30.8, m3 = 35.1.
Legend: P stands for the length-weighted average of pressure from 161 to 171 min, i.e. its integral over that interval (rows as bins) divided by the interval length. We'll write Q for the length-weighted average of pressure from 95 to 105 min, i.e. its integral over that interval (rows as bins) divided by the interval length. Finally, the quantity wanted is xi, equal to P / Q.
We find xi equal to 0.95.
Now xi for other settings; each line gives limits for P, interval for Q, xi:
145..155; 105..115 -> 0.93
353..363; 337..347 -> 1.00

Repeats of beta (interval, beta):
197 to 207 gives 202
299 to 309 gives 300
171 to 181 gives 172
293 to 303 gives 298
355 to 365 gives 356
